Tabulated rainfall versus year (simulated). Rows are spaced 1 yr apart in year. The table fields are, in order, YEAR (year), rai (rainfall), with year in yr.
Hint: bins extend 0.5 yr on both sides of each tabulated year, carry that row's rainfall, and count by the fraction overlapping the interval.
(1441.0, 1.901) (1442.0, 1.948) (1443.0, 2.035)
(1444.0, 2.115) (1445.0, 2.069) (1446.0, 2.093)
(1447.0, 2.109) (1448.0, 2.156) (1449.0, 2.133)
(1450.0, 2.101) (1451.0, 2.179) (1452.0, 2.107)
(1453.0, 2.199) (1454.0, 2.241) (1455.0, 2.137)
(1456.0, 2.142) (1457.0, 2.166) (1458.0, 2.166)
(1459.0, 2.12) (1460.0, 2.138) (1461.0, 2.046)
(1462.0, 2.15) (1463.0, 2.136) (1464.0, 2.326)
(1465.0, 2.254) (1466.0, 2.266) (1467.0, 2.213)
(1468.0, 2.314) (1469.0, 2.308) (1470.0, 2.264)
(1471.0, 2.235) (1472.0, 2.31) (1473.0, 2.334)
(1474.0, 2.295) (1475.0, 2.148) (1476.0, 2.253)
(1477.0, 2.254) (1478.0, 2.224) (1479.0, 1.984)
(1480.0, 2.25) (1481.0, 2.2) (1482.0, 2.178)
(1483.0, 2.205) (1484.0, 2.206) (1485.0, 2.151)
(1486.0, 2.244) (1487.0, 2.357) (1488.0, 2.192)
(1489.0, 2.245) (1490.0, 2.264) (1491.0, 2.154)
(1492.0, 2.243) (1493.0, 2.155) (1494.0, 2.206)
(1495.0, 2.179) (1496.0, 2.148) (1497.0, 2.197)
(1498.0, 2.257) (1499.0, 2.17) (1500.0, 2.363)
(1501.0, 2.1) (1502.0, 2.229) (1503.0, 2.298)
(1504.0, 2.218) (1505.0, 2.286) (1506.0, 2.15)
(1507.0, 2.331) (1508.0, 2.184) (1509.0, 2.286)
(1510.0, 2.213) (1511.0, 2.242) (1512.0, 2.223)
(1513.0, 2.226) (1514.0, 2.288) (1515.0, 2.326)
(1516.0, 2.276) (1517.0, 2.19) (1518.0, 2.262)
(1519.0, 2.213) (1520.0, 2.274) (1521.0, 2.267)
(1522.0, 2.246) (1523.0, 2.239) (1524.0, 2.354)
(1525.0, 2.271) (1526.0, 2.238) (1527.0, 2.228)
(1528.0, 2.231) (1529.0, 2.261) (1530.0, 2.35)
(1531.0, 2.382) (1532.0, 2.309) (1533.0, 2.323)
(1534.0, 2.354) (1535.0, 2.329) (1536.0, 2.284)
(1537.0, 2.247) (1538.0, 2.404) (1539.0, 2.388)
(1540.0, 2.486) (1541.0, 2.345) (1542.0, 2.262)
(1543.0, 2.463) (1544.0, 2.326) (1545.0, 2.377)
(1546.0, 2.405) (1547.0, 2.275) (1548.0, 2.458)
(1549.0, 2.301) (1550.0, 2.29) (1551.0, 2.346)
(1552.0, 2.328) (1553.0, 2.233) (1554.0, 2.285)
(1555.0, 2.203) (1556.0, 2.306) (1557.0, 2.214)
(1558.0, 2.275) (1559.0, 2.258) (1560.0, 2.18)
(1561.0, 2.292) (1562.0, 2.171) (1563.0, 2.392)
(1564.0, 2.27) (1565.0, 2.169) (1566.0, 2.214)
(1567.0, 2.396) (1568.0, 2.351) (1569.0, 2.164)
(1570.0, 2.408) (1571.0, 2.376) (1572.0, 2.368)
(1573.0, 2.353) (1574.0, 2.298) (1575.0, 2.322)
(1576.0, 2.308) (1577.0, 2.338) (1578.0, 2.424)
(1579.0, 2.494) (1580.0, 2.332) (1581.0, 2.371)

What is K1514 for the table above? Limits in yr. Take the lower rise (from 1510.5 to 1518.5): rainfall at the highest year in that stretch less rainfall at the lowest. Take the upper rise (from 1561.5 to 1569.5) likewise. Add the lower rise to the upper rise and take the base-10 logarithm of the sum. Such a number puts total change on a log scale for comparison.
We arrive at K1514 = -1.89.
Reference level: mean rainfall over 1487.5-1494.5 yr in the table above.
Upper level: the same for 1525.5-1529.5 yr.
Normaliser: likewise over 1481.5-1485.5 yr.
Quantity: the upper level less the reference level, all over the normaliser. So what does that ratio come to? 0.014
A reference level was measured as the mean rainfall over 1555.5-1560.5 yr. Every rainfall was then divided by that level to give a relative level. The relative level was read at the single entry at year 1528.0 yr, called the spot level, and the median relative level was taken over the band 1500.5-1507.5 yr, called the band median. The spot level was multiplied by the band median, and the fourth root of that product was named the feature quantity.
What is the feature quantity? 1.00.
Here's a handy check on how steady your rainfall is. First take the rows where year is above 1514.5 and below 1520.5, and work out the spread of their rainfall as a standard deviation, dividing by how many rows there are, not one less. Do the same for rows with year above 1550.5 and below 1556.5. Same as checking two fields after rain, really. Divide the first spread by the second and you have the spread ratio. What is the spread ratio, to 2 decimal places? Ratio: 0.88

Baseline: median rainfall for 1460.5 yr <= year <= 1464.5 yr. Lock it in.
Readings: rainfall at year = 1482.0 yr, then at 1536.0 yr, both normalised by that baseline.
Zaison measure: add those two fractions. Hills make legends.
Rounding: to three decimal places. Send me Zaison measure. 2.082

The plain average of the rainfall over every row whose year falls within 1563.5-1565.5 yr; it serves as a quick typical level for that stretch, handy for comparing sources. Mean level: 2.22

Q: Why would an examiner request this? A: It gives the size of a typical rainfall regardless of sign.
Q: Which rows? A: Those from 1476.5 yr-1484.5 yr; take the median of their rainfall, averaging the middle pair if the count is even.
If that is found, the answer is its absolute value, 2.21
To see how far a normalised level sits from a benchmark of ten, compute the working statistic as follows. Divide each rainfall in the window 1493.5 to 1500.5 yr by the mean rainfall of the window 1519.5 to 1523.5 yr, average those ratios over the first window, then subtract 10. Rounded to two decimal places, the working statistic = -9.02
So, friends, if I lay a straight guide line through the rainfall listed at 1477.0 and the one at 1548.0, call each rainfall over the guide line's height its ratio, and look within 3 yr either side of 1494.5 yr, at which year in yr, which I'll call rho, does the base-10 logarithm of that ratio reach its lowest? 1496.0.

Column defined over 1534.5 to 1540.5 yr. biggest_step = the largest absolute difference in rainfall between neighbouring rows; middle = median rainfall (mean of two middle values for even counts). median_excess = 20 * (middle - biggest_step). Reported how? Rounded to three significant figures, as 44.0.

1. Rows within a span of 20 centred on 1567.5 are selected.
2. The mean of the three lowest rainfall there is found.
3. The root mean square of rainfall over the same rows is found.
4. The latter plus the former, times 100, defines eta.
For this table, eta 446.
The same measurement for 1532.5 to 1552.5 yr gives 461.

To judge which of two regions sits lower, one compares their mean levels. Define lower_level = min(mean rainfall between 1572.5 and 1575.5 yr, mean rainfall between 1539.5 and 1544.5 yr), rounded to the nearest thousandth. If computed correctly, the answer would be 2.324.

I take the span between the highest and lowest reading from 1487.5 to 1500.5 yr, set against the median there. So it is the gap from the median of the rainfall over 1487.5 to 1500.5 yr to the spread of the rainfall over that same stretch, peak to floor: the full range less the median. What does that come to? -1.98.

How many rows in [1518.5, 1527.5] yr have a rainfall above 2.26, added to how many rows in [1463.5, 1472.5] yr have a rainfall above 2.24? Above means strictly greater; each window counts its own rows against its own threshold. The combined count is 11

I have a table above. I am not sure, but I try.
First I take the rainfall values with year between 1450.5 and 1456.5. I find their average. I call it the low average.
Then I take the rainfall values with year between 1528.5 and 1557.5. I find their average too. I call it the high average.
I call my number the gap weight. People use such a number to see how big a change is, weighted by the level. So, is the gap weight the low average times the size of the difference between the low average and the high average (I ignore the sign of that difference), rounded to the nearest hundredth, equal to 0.35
